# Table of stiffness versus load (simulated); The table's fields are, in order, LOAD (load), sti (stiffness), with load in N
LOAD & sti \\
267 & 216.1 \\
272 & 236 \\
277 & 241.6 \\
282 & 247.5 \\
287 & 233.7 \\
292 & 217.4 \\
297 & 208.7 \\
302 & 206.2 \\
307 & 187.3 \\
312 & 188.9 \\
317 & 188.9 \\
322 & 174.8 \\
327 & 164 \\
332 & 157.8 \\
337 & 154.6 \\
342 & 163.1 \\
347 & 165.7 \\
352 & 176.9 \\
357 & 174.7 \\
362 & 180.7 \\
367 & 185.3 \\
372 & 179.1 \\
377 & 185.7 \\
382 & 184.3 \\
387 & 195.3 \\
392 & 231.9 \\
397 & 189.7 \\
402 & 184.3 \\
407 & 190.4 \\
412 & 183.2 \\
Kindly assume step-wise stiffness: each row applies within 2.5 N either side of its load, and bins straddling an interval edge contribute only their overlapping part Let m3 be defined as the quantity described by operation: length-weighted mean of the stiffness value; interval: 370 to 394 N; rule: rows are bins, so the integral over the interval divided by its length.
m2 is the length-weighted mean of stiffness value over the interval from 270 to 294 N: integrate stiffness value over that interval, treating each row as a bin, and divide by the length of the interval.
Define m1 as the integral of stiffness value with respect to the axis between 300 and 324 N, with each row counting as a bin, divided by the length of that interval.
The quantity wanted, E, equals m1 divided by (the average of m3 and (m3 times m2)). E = 0.0082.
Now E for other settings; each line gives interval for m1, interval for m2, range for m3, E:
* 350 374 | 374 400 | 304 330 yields 0.0100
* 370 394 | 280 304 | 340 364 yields 0.0101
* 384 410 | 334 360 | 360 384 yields 0.0129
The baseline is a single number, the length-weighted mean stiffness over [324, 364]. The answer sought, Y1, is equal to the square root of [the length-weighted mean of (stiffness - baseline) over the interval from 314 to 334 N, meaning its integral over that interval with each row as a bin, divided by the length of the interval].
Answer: 2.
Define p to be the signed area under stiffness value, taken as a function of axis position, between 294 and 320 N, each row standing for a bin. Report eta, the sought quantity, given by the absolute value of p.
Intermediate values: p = 5096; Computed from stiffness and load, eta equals 5096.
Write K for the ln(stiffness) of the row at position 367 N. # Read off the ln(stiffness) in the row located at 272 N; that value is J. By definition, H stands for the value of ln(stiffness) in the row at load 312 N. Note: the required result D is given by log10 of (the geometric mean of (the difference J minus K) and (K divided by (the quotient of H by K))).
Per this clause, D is 0.0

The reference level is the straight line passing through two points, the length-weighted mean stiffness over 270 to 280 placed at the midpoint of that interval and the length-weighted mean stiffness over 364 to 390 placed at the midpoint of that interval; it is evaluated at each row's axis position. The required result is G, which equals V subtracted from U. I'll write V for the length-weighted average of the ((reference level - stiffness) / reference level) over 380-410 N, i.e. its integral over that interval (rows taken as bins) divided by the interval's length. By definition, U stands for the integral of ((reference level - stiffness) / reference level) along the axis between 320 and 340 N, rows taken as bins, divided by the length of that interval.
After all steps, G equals 0.33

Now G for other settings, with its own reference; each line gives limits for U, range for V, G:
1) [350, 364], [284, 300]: 0.06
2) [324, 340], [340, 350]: 0.05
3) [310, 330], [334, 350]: -0.04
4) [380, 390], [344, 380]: -0.14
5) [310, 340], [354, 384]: 0.15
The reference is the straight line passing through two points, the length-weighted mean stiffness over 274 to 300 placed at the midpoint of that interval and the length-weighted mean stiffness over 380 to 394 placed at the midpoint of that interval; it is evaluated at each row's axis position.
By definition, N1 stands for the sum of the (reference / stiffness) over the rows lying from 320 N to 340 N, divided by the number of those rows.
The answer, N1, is 1.34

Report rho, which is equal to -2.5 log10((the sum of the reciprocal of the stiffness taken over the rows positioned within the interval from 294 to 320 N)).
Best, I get 3.98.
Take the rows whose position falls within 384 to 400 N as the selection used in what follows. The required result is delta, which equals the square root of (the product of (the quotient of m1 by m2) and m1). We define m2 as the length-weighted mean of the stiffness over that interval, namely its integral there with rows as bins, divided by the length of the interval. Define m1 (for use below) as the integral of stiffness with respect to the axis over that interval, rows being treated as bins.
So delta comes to 229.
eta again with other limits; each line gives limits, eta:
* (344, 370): 4588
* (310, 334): 4199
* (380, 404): 4743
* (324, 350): 4202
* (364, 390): 4855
